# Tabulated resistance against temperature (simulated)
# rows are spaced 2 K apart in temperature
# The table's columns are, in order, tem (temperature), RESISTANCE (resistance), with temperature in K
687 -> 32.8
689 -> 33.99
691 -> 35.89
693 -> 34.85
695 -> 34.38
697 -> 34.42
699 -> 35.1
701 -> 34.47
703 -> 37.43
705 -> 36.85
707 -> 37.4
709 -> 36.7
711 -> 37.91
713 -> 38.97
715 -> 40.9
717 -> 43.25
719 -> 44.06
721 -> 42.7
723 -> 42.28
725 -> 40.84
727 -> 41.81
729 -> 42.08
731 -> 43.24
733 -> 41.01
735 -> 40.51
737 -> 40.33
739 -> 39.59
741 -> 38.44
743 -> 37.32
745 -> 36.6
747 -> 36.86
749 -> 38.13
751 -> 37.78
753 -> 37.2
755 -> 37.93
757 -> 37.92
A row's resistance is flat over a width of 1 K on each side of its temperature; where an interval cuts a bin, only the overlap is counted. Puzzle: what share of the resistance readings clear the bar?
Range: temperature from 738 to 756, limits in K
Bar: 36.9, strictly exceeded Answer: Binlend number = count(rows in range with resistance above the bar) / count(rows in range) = 0.78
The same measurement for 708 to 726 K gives 0.89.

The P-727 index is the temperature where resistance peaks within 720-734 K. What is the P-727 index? 731 K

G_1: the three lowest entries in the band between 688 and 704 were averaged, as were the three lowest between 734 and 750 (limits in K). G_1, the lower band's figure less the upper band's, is -3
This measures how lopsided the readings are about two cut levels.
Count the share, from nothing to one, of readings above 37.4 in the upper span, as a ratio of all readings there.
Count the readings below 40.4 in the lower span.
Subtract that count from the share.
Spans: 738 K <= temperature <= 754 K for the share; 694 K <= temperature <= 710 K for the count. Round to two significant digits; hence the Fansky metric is -7.5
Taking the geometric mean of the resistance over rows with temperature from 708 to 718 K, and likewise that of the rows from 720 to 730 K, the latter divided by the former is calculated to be 1.06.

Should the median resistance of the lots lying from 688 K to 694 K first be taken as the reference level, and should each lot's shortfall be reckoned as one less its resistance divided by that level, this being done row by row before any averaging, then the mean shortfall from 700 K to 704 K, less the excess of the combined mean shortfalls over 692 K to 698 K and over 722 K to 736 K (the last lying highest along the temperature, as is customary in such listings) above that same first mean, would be 0.12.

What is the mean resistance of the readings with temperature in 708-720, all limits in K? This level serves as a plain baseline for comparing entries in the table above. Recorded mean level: 40.3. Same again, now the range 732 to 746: 39.1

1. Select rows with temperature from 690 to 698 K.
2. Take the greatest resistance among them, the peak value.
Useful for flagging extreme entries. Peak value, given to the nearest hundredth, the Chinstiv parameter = 35.89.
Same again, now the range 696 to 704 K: 37.43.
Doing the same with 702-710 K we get 37.43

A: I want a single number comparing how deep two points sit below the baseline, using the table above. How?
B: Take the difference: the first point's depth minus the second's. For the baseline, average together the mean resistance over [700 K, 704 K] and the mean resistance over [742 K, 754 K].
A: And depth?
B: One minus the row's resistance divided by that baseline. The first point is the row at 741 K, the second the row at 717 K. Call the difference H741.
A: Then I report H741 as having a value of 0.13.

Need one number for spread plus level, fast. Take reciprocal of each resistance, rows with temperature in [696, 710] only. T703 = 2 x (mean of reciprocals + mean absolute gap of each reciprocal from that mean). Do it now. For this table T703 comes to 0.0574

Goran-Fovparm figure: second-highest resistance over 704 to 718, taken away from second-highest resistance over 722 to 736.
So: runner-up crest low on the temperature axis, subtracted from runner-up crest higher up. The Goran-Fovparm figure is 1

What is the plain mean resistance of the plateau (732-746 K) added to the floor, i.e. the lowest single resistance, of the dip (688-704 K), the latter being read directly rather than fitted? 73.1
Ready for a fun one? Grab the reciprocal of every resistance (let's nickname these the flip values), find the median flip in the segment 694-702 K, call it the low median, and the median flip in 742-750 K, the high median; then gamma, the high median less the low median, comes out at -0.002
